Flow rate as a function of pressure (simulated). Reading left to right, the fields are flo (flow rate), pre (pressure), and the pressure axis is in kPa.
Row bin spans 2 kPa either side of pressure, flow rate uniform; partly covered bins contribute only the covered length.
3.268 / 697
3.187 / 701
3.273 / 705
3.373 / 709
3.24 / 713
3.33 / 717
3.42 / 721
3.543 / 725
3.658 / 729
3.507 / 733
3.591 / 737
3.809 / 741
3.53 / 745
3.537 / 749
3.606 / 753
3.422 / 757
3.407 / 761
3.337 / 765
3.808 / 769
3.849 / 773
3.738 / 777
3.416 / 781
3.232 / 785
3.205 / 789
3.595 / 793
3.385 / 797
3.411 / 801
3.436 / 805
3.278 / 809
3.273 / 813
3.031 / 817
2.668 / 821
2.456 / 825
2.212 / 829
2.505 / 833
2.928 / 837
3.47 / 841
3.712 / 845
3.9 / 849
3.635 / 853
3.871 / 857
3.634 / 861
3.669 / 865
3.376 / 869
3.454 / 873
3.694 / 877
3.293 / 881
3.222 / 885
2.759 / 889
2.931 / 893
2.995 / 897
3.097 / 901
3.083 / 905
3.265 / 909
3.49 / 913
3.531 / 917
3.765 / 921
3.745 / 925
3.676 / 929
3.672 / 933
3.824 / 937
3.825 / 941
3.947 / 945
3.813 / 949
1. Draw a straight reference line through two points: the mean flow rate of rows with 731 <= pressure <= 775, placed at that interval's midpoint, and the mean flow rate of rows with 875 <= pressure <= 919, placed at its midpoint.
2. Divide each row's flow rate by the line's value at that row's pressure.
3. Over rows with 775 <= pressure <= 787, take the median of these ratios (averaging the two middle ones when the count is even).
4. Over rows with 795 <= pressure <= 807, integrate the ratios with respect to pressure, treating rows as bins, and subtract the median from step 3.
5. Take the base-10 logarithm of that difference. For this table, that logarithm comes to 1.04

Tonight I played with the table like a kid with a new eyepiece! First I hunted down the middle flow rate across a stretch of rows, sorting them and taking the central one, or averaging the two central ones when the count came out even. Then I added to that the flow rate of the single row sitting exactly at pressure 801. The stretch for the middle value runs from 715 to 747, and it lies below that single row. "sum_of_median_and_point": 6.95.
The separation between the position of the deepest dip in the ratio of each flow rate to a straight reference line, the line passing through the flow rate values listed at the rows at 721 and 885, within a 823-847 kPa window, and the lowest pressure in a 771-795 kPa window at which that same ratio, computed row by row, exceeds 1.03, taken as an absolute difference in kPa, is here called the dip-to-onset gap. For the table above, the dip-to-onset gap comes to 56 kPa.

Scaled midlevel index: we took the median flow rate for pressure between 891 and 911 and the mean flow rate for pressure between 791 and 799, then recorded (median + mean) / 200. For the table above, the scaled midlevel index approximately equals 0.0329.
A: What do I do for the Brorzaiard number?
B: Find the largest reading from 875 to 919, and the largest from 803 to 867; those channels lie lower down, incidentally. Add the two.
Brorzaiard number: 7.59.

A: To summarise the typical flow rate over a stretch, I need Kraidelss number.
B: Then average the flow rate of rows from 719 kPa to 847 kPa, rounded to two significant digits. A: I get 3.3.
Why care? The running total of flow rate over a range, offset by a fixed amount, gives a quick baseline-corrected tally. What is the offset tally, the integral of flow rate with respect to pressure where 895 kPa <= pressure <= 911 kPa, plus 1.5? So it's 51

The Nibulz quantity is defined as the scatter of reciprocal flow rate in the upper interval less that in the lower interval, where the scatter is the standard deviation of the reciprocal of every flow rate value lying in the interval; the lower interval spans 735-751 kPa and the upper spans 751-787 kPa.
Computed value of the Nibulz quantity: 0.008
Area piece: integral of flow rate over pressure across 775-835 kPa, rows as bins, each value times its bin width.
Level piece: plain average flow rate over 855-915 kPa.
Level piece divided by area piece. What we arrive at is 0.0177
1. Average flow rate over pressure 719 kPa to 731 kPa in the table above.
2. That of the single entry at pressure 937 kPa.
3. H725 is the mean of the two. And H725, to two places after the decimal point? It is 3.68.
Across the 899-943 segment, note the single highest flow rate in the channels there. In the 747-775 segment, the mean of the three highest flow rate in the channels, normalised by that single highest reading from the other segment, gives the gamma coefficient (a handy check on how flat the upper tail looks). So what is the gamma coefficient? 0.98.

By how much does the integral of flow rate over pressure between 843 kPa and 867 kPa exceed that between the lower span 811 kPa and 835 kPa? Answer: 25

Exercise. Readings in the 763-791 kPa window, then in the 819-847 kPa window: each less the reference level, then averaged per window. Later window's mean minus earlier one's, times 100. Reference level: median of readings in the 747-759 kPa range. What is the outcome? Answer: -66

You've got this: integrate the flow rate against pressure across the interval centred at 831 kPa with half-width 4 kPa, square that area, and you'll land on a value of 356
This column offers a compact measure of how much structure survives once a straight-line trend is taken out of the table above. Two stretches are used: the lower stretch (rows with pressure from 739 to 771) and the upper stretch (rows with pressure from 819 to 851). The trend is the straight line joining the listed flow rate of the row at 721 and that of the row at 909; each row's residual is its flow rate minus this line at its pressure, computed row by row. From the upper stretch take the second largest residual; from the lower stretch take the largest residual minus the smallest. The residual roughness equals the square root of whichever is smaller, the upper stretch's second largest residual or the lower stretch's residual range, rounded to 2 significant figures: 0.63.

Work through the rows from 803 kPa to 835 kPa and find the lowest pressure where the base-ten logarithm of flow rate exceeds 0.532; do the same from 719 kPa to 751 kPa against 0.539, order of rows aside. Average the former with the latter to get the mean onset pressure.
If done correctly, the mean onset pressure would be 765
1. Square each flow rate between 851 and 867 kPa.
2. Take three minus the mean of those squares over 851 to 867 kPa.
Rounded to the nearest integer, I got -11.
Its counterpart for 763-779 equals -11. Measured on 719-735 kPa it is -9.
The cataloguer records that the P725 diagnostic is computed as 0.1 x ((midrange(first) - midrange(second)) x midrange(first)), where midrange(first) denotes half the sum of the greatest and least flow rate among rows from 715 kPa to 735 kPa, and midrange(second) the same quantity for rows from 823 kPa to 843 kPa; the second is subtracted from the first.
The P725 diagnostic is 0.23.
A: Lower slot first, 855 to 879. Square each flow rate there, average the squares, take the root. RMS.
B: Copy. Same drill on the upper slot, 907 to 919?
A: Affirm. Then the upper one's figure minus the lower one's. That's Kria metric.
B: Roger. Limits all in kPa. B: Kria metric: -0.2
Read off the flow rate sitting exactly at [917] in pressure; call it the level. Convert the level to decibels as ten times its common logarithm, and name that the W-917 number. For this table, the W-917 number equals 5.5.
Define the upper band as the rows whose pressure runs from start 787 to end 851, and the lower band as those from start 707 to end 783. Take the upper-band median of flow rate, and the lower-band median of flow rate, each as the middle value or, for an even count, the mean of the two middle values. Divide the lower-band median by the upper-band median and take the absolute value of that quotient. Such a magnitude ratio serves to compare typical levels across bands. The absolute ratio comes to 1.08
